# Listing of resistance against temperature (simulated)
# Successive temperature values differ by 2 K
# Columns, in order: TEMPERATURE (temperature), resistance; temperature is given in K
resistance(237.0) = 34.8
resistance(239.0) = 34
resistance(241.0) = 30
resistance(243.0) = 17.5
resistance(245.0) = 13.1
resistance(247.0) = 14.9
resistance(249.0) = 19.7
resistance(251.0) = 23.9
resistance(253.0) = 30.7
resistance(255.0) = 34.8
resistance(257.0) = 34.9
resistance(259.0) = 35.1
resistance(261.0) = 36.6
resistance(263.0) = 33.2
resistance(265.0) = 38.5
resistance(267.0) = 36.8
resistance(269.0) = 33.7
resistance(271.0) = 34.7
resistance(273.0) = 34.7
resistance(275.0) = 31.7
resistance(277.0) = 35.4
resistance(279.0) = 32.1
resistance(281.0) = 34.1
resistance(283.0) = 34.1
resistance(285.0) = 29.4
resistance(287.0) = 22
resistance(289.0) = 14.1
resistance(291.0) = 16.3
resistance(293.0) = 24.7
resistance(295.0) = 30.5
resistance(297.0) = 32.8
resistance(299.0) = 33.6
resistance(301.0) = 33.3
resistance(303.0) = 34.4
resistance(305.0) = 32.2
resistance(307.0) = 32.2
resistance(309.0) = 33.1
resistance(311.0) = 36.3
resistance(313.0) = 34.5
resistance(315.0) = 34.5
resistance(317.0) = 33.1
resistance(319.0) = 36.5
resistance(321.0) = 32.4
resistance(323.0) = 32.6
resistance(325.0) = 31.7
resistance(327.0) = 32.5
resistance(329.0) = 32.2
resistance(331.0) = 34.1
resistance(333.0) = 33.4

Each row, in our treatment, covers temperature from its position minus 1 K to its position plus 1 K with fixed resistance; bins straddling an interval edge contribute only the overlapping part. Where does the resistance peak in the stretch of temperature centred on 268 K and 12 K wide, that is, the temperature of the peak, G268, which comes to 265.0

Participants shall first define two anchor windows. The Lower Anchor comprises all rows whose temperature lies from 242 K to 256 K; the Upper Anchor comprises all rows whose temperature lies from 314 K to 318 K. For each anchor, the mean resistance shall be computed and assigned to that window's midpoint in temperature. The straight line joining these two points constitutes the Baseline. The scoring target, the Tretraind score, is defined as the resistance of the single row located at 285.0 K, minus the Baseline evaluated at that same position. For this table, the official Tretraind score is 1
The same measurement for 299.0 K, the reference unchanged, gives 3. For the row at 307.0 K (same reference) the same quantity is 0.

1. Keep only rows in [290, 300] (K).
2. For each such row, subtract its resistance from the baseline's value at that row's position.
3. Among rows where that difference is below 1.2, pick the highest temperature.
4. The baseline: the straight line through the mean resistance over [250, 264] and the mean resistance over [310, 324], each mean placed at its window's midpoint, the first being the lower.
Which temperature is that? 299.0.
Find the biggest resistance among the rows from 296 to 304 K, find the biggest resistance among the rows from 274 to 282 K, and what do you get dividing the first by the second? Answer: 0.97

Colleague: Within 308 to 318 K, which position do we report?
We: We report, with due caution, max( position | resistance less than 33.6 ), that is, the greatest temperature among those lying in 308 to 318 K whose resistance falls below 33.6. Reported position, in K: 317.0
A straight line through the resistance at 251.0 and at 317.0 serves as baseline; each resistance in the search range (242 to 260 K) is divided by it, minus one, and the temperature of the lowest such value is 245.0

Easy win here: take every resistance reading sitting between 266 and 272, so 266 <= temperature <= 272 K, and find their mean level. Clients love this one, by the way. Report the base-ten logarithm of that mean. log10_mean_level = 1.54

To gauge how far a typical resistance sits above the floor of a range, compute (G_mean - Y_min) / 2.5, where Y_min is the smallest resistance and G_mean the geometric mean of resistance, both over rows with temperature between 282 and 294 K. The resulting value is 3.3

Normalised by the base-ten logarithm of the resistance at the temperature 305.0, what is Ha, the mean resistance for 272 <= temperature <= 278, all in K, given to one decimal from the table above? 22.5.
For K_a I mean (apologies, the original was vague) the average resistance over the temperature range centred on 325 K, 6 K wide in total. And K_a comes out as 32.3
